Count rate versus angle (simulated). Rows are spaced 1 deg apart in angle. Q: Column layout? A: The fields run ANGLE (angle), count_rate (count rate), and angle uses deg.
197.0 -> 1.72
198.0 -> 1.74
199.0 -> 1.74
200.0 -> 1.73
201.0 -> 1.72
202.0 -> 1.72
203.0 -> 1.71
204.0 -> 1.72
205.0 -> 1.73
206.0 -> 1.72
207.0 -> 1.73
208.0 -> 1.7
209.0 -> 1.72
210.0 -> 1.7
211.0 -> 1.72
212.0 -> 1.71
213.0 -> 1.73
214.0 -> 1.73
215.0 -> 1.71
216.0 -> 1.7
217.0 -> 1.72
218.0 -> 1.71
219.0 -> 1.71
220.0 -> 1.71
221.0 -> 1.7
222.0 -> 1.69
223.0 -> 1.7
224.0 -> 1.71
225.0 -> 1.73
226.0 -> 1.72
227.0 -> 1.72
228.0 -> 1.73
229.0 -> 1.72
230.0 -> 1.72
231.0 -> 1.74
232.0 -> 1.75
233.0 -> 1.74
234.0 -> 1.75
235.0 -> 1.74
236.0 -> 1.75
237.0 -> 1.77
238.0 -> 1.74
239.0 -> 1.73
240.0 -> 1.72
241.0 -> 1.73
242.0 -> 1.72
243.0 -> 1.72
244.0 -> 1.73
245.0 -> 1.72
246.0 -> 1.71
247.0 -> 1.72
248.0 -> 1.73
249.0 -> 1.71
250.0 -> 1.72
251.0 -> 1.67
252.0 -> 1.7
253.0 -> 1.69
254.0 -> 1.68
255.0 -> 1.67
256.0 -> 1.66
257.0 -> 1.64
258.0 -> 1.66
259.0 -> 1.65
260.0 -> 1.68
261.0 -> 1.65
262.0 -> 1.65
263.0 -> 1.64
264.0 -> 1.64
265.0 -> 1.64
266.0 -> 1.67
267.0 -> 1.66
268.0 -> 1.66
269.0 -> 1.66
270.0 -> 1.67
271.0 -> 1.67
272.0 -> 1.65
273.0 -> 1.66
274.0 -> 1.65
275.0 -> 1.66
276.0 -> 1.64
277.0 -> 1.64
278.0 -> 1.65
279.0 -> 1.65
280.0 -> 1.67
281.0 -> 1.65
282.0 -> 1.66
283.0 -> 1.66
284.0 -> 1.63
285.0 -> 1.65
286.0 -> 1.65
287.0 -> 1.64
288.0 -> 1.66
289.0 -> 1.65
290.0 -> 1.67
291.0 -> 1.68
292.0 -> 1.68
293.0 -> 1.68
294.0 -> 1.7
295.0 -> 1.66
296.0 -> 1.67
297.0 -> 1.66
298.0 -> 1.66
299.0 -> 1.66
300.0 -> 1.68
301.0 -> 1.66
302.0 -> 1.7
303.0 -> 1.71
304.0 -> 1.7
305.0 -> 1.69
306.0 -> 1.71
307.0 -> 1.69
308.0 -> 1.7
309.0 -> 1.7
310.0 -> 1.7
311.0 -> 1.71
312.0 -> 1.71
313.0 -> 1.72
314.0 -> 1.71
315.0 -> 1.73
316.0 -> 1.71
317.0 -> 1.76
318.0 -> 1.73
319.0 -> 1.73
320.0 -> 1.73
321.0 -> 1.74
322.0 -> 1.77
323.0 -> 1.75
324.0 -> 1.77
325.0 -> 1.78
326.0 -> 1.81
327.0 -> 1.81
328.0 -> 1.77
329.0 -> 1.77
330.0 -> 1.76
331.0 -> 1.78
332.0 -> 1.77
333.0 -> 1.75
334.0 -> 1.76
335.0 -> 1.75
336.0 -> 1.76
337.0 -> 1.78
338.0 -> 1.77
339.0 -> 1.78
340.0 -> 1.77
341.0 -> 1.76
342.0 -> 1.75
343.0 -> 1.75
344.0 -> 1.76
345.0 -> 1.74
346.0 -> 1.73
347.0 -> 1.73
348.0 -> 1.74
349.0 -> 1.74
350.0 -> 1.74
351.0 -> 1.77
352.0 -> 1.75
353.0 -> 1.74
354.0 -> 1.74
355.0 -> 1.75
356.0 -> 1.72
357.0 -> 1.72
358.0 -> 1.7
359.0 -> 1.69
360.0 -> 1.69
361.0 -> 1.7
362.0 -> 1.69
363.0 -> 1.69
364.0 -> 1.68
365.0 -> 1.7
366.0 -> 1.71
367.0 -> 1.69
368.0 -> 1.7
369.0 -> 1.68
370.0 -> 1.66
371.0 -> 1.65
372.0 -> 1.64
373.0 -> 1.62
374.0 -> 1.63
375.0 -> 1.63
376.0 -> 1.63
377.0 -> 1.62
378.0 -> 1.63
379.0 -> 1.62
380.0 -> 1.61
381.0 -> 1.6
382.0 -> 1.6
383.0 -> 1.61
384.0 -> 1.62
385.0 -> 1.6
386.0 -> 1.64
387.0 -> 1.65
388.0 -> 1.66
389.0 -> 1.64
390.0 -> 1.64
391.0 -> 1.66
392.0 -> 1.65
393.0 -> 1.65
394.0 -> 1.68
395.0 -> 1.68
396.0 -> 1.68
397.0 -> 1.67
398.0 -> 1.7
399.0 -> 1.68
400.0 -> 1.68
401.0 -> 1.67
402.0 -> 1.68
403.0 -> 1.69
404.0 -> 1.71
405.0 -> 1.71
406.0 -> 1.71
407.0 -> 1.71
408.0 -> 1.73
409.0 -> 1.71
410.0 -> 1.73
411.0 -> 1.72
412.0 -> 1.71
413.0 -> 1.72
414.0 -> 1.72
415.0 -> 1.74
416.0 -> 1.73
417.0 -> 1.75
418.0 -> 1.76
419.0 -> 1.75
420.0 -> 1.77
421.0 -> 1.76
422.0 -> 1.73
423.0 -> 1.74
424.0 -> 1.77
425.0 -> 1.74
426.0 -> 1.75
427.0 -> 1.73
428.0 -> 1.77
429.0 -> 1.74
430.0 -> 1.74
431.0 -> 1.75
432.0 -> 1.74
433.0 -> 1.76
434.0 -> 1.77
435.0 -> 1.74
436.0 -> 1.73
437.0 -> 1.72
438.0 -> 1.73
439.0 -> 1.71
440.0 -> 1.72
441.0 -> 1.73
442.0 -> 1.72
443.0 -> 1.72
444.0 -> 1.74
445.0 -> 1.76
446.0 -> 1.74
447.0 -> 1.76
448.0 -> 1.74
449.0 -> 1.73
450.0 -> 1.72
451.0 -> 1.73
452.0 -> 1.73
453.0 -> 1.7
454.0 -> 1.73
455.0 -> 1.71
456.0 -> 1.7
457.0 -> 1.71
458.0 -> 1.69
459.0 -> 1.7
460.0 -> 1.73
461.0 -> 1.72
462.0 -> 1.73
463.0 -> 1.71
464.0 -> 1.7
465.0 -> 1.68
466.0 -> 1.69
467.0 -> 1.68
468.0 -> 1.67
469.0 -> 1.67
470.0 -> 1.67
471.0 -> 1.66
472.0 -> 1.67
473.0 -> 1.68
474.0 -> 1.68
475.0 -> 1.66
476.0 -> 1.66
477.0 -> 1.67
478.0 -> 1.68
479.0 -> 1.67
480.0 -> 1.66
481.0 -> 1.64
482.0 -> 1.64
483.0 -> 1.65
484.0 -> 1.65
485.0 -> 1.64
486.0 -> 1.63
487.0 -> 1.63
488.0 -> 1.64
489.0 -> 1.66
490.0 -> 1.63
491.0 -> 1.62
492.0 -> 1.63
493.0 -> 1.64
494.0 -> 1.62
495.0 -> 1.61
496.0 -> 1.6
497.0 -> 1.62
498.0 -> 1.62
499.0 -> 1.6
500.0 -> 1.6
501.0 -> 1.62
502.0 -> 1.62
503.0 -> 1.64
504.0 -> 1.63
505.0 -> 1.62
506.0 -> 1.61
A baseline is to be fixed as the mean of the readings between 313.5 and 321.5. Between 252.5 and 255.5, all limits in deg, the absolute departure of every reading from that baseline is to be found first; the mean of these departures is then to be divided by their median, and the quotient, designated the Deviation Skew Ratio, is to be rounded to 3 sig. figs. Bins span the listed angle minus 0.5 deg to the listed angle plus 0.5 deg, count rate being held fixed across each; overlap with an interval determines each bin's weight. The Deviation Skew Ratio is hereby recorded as 1.00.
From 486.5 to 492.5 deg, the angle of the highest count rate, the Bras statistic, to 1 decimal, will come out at 489.0 deg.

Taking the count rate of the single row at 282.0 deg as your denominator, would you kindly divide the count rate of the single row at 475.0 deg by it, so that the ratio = 1.00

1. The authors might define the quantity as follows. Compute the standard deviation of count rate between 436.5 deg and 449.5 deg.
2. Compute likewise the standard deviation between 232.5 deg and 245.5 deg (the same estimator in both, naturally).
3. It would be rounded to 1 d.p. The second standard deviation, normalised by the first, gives 1.0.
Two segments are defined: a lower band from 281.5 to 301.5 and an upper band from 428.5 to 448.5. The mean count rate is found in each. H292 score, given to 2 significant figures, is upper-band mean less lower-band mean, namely 0.075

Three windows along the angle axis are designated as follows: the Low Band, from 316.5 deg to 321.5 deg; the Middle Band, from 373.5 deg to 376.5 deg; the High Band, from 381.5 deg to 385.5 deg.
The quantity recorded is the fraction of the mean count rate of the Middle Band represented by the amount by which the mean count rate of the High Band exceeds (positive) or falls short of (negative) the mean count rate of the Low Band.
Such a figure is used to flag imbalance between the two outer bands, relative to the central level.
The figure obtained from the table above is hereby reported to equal -0.08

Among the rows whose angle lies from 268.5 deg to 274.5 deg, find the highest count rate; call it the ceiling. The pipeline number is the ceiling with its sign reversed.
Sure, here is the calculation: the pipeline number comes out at -1.67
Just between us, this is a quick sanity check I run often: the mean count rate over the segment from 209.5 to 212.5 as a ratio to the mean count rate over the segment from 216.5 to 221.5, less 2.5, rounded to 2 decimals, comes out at -1.50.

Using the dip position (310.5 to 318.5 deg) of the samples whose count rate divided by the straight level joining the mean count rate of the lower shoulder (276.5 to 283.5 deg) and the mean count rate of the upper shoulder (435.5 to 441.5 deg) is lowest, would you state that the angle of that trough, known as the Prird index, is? 316.0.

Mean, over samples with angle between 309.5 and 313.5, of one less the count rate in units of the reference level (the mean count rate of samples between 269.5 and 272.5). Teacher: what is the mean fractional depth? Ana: -0.03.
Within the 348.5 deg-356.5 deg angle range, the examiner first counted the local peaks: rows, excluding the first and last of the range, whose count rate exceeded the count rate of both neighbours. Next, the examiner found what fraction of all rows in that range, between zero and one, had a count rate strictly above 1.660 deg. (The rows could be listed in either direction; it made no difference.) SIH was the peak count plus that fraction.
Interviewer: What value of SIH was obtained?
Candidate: 3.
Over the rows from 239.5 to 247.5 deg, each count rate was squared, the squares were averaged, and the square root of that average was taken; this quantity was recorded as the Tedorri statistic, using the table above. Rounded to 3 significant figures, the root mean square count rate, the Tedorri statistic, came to 1.72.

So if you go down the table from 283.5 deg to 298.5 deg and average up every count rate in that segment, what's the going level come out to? 1.66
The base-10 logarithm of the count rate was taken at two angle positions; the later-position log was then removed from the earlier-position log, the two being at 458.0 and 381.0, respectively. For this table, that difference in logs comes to -0.024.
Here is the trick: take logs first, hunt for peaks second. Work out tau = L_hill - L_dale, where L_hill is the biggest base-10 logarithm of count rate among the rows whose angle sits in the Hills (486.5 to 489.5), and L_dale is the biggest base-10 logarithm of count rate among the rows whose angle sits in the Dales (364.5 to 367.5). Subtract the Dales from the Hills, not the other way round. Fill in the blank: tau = -0.013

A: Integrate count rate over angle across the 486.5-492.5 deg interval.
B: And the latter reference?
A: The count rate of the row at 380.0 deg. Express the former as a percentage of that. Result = 609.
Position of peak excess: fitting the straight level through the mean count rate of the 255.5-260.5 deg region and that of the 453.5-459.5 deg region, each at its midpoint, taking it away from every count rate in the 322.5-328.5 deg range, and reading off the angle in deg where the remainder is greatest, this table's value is 326.0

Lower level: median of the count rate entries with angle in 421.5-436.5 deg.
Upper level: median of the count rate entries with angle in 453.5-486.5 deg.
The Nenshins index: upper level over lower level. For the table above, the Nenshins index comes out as 0.966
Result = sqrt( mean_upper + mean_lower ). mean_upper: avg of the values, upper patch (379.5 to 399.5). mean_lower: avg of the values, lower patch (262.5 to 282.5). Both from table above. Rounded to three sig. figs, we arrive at 1.82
